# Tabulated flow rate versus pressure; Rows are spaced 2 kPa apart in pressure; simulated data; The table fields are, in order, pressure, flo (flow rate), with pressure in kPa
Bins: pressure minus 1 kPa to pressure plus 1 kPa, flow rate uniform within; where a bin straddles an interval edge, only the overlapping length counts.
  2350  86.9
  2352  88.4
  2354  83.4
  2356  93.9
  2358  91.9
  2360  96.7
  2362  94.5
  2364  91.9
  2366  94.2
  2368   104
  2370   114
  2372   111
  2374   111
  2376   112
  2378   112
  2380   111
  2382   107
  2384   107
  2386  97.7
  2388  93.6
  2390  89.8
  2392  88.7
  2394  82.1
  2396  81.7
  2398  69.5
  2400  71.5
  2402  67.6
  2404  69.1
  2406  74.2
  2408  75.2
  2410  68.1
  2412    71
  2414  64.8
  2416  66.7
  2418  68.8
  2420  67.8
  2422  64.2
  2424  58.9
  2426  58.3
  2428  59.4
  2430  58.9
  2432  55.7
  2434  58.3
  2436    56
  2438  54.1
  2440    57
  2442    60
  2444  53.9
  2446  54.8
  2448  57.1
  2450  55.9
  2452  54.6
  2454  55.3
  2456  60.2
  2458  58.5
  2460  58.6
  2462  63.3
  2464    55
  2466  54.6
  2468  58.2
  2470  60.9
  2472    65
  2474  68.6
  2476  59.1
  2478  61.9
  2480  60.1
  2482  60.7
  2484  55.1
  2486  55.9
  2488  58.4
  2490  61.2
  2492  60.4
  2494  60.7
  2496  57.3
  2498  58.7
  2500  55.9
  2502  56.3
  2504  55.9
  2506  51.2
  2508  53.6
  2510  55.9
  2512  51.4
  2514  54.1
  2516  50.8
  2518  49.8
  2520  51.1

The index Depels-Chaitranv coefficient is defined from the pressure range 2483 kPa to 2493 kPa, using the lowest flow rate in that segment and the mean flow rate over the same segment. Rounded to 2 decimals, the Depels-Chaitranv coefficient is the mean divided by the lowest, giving 1.06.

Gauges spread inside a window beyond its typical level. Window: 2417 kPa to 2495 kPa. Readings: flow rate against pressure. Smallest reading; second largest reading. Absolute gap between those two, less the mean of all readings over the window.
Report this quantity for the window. -44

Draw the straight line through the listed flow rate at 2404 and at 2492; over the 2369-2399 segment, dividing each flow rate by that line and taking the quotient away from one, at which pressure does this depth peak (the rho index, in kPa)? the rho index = 2398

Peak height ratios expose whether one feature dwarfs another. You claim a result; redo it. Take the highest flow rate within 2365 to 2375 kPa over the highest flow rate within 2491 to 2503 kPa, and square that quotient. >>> 3.5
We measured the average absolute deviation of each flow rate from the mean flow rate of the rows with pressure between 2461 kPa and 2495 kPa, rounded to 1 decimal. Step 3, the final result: 2.7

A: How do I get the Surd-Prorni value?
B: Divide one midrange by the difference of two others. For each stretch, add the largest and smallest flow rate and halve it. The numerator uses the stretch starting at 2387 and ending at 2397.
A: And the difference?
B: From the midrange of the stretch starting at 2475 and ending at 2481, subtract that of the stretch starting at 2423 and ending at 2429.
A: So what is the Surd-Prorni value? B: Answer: 53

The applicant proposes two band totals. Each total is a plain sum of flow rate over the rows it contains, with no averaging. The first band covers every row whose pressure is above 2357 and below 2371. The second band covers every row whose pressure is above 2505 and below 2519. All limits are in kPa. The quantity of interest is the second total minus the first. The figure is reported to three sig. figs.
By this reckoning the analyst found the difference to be -320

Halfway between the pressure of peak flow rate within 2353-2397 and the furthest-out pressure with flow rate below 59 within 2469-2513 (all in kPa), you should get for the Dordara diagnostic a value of 2441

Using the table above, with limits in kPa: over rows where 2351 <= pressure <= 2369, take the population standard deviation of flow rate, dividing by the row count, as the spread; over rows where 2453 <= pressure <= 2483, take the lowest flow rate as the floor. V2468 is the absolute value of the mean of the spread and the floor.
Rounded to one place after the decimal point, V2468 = 30.0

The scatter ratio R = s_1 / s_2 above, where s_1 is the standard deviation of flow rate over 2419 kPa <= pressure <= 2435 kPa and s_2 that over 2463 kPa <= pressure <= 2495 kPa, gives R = 1.0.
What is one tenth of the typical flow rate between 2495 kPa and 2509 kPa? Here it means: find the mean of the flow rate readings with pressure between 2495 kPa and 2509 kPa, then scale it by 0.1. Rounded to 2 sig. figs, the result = 5.6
